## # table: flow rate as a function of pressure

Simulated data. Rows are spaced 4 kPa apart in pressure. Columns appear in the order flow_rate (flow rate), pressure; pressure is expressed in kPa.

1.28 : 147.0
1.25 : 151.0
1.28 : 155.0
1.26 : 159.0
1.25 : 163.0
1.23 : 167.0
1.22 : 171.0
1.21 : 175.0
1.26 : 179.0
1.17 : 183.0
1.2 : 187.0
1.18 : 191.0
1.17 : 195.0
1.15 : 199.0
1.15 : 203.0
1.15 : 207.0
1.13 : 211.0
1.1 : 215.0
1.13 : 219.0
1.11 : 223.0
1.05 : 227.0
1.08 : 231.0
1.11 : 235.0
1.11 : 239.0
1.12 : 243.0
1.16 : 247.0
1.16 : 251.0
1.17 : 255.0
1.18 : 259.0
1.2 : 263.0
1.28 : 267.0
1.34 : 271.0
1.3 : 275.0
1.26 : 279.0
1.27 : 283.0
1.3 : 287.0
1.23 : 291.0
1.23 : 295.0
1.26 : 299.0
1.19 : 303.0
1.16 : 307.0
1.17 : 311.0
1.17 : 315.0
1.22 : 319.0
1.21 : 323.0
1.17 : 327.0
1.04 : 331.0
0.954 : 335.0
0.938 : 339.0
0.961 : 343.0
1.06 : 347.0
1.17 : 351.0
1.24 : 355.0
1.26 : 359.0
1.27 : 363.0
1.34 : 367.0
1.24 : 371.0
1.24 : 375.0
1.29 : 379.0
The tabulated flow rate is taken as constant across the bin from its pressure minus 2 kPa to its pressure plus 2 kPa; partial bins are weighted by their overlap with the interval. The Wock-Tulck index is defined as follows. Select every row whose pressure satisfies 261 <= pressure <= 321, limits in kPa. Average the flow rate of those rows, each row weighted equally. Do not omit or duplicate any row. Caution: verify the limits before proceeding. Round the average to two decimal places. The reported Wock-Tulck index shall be 1.24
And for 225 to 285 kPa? 1.19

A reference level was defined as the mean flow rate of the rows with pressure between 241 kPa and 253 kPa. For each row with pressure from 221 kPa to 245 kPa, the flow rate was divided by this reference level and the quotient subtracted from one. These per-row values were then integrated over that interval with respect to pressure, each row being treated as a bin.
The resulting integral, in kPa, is 1.0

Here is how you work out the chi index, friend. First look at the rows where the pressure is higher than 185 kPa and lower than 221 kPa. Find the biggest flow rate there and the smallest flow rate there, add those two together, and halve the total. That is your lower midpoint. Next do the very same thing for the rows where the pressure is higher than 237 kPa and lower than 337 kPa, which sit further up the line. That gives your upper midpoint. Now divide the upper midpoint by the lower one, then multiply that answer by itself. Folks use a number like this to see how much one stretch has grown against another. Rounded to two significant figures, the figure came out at 0.99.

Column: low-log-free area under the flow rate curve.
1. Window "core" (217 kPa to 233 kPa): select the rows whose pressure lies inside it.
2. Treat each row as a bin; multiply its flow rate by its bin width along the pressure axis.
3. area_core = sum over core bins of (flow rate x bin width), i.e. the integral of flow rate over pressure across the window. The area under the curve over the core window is 17.5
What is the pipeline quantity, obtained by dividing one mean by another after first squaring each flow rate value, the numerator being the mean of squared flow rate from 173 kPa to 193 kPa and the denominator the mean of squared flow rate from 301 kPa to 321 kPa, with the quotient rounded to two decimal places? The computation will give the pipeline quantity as 1.04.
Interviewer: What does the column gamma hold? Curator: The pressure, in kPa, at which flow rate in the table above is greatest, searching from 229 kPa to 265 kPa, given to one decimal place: 263.0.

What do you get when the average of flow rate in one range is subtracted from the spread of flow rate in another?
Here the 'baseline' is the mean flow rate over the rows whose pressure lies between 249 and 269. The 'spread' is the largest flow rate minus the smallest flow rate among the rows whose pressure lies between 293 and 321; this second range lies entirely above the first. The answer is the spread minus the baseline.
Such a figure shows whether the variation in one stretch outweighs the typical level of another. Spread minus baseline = -1.10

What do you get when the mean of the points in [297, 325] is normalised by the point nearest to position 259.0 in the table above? 1.01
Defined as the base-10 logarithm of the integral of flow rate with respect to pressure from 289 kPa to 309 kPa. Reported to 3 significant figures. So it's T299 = 1.39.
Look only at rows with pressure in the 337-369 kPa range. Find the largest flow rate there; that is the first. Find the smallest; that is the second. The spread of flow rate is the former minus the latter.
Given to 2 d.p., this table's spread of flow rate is 0.40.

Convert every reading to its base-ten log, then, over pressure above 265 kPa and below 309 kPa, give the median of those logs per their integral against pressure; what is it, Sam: 0.023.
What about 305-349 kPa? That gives 0.039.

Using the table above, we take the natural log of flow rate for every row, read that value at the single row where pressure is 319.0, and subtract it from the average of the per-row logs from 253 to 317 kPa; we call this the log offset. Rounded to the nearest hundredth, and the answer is 0.01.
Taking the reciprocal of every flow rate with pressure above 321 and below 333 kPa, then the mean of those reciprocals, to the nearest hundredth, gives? 0.88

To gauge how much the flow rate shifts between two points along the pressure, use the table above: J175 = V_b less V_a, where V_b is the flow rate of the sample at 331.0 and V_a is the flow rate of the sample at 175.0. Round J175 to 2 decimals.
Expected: -0.17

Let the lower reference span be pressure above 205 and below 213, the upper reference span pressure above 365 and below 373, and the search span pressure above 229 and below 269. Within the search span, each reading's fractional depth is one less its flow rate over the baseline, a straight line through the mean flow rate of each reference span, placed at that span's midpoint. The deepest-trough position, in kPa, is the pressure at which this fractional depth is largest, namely 231.0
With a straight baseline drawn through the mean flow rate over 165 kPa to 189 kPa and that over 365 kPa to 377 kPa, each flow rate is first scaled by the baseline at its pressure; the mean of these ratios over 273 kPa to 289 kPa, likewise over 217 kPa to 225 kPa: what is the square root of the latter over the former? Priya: 0.94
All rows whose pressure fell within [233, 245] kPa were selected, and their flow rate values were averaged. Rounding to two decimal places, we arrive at 1.11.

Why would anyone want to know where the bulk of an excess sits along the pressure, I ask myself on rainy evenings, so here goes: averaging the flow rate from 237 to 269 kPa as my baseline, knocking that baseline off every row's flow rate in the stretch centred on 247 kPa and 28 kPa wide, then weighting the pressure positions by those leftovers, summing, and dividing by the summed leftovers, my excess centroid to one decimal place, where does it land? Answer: 239.5 kPa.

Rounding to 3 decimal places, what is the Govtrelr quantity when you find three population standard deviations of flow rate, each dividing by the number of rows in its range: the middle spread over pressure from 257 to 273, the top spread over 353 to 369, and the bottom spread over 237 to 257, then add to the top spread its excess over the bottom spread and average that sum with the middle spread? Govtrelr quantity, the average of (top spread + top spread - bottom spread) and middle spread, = 0.058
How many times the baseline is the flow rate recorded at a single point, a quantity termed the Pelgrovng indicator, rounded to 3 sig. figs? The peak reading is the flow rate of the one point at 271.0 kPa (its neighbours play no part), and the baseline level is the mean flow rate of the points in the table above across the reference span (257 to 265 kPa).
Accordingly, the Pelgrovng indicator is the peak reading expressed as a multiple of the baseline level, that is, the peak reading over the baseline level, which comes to 1.13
